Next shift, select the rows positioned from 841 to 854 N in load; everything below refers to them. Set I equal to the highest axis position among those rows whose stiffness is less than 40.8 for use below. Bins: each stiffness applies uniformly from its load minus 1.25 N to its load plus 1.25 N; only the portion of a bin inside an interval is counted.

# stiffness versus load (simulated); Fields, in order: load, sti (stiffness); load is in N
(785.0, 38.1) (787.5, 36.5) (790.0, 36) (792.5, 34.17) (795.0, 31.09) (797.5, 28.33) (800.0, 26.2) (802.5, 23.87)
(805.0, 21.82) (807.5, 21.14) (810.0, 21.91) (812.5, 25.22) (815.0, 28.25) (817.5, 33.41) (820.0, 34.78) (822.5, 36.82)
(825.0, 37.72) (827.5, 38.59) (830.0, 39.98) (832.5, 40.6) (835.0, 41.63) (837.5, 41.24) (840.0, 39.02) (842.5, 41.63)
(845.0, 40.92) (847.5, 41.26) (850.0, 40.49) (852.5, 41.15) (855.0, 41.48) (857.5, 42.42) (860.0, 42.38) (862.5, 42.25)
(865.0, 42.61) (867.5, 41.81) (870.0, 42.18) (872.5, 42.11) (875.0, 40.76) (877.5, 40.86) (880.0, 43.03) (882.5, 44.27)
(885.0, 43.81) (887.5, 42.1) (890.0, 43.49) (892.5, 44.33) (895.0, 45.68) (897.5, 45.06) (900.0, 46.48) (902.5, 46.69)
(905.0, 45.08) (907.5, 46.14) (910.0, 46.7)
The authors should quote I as 850.0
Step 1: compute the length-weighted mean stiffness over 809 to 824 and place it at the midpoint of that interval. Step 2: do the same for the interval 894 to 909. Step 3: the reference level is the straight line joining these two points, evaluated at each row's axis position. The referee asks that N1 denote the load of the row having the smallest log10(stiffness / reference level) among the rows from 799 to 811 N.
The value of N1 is 807.5 N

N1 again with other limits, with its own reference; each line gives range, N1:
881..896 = 887.5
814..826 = 815.0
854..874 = 872.5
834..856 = 855.0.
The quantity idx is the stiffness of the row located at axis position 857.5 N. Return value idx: 42.42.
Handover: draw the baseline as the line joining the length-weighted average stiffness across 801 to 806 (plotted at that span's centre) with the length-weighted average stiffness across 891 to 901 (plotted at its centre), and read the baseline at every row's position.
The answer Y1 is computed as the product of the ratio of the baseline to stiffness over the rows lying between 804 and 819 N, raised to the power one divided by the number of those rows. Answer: 1.00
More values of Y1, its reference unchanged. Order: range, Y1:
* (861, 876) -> 0.92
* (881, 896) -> 0.99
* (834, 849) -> 0.78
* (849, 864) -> 0.86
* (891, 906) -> 1.01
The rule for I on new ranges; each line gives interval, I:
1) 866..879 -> 875.0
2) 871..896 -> 875.0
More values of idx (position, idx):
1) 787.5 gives 36.5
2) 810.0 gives 21.91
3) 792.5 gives 34.17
